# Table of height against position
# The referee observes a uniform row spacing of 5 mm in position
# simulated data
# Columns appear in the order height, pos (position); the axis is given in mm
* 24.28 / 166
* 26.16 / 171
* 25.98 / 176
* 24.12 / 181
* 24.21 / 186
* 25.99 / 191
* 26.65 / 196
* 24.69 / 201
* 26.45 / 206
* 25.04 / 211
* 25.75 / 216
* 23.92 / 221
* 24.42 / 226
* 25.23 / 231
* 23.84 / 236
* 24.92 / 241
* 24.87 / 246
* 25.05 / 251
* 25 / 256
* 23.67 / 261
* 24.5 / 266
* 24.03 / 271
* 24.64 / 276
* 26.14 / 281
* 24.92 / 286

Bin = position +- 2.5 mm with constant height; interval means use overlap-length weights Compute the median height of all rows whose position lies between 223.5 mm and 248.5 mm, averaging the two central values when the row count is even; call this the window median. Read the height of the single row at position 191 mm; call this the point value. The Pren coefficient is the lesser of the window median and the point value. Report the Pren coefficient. 24.9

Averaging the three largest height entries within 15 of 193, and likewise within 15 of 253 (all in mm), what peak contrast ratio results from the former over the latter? 1.05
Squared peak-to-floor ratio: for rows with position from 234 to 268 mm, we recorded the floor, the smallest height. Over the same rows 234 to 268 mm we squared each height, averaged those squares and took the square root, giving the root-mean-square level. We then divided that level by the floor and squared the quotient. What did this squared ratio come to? 1.08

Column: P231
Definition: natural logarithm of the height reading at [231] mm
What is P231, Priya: 3.23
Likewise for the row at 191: 3.26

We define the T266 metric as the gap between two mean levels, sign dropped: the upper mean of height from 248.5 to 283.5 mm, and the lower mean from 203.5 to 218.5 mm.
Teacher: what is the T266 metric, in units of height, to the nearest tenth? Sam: 1.0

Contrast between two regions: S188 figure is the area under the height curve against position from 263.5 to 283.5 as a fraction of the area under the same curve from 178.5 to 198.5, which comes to 0.984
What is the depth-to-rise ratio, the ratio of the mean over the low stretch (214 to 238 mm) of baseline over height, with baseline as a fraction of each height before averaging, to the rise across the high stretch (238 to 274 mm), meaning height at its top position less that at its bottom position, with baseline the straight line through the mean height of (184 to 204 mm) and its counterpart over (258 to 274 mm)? -1.1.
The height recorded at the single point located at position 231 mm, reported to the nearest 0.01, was 25.23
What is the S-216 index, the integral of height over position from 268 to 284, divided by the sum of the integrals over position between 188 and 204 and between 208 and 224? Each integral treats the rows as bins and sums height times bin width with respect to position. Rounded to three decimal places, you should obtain 0.492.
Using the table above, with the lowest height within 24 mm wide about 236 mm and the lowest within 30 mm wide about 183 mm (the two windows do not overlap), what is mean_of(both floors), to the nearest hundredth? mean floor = 23.98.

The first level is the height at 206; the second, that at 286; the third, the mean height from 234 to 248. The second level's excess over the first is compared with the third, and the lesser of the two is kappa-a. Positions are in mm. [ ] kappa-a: -1.5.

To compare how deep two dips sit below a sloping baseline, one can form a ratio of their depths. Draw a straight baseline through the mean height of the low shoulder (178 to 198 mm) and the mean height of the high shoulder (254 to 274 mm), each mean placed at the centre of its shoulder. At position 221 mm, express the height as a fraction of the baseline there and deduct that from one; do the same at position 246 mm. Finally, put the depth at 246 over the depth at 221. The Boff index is -0.4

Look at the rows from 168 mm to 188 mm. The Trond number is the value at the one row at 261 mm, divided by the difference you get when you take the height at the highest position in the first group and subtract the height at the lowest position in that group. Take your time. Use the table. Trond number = -12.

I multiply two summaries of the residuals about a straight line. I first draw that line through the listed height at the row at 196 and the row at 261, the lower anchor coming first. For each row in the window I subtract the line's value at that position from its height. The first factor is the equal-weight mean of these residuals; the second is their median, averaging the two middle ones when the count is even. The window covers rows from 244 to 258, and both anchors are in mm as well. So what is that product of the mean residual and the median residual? 0.78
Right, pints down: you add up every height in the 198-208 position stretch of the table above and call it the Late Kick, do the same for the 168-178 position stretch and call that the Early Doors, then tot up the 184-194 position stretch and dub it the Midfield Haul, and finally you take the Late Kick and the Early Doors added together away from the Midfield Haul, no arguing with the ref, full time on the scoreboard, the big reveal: -53.1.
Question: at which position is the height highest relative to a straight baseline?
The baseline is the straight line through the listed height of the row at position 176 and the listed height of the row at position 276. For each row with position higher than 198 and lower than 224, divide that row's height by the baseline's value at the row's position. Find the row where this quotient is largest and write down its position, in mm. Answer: 206 mm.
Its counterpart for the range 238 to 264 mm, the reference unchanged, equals 256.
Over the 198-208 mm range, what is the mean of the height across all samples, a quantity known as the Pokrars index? 25.6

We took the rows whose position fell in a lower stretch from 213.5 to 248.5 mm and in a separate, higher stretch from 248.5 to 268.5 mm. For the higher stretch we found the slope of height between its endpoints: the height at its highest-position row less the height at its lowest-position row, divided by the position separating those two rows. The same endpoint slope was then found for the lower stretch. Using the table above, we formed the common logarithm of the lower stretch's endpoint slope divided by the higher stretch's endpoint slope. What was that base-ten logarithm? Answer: -0.10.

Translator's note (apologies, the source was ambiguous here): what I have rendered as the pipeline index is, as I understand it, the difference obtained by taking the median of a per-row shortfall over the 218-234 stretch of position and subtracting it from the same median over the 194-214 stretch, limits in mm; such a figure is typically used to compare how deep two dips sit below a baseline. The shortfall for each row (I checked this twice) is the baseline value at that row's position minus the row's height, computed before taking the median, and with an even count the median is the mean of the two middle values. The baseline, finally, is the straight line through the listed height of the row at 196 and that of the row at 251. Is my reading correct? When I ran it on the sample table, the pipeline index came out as -0.77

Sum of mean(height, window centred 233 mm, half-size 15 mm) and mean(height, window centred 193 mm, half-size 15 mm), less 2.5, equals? 47.4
